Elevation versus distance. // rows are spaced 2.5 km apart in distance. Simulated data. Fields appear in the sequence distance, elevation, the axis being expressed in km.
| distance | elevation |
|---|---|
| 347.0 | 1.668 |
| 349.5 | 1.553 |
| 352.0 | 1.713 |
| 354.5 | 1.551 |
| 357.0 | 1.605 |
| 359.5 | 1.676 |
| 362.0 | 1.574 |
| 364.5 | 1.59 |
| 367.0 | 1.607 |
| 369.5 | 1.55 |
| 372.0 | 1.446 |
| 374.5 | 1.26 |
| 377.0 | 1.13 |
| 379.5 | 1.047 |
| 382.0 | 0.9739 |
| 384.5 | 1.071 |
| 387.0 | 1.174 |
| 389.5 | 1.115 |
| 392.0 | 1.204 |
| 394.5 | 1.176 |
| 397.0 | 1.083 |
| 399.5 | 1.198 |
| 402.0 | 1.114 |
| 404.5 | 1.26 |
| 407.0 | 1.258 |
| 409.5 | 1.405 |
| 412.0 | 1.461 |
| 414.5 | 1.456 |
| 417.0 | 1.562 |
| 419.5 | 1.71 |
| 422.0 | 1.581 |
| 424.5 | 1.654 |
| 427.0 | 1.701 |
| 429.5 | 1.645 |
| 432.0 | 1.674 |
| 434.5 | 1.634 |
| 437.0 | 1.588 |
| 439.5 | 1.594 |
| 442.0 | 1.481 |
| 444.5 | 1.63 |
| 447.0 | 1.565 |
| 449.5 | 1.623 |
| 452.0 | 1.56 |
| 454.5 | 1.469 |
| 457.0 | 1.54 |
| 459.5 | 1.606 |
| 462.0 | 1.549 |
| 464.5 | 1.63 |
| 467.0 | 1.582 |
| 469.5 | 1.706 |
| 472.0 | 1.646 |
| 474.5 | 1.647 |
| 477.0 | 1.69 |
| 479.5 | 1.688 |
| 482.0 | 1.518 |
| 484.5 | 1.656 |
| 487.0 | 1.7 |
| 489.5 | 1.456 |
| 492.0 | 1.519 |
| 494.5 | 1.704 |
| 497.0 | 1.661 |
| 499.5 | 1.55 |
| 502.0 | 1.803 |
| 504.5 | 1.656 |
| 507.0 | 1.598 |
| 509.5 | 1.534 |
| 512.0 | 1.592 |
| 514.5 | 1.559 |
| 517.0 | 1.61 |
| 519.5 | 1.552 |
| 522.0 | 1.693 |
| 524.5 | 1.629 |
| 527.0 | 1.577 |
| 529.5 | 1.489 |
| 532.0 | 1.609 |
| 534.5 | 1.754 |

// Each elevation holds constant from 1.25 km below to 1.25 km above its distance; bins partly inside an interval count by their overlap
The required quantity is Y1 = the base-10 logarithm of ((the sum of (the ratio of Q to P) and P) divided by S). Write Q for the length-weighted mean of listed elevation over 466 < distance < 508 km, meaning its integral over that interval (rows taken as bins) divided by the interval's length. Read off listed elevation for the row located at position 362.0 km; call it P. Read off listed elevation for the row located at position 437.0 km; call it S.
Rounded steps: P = 1.574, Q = 1.635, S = 1.588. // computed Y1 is 0.216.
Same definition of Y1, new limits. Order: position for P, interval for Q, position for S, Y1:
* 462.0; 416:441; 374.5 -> 0.315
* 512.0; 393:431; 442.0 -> 0.224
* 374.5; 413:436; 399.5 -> 0.328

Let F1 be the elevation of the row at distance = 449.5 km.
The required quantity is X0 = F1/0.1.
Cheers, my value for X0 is 16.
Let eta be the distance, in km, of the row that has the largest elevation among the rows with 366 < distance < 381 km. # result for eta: 367.0 km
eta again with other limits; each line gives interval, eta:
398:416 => 412.0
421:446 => 427.0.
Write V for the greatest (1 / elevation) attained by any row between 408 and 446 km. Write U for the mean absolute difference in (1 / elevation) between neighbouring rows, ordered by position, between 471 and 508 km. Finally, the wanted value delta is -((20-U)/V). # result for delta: -28.0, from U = 0.0409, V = 0.71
